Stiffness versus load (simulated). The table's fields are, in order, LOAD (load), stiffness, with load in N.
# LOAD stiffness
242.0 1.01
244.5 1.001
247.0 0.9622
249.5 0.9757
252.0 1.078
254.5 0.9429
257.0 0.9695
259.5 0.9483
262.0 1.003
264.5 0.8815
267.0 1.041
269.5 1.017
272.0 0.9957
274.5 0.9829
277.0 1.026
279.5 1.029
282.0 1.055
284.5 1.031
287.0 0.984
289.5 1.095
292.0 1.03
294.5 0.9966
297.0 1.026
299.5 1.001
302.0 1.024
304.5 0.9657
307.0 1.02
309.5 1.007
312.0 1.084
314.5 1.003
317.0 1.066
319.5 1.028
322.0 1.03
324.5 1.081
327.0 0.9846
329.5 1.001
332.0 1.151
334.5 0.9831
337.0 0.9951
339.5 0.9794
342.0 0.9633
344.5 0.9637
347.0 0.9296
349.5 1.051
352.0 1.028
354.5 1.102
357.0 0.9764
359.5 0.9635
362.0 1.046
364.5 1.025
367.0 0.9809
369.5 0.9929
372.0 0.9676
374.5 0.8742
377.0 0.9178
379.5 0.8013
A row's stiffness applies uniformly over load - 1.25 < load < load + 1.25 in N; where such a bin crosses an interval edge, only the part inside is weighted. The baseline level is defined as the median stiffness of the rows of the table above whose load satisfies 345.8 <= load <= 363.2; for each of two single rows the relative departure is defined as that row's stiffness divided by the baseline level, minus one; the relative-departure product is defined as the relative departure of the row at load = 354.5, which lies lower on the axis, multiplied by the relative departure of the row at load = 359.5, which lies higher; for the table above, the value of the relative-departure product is -0.0045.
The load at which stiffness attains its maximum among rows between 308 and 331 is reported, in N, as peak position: 312.0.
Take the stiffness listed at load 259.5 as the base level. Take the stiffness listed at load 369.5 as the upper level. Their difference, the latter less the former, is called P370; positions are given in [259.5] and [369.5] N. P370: 0.045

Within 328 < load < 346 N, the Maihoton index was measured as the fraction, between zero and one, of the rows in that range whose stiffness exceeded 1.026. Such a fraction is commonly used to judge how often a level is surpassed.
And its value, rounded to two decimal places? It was 0.14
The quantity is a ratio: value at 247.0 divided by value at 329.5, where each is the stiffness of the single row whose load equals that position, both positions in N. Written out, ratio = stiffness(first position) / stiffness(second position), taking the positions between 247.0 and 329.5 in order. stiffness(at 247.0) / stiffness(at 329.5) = 0.96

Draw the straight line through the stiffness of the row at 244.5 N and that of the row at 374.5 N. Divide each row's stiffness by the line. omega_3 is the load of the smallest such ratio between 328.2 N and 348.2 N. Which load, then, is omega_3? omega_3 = 347.0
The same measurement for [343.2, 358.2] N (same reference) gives 347.0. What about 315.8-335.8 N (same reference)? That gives 327.0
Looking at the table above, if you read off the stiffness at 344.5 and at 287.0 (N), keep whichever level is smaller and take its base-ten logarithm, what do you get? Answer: -0.016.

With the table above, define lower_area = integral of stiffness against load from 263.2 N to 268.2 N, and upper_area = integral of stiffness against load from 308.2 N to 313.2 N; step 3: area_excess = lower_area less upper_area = -0.42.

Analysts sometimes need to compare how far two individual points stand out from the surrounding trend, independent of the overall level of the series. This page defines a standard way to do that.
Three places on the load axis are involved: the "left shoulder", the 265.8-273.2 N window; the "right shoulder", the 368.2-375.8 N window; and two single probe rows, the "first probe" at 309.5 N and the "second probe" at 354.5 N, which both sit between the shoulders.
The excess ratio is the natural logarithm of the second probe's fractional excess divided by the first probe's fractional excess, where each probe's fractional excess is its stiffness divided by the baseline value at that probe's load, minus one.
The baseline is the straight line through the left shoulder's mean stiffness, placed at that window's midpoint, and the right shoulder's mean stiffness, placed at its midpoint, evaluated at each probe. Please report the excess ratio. 2.1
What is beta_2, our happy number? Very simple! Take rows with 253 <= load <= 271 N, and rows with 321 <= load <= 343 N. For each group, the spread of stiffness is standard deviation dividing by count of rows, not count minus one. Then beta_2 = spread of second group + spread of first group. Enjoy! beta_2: 0.107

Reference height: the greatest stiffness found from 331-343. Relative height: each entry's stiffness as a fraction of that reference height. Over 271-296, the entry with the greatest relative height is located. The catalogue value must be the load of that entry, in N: 289.5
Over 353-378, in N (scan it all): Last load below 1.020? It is 377.0 N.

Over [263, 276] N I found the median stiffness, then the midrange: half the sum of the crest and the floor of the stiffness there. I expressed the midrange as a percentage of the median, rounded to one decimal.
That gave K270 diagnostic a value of 96.5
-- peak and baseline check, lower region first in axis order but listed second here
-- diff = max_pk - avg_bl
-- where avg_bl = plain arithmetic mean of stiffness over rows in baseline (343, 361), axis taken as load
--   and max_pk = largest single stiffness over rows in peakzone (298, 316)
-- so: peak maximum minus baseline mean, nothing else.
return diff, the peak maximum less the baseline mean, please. 0.08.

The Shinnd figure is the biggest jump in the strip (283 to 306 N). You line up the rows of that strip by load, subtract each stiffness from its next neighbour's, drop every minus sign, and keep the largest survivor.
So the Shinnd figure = 0.111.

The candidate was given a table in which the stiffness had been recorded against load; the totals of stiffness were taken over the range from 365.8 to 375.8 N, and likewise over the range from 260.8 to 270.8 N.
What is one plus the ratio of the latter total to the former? 2.03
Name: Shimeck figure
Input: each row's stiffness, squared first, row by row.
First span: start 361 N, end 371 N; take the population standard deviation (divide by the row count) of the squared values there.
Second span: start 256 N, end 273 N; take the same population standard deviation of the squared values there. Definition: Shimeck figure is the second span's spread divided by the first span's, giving 1.8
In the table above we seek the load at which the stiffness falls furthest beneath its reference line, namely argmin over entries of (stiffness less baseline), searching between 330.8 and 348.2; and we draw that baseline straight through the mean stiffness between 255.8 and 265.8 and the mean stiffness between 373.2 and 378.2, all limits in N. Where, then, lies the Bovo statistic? 347.0 N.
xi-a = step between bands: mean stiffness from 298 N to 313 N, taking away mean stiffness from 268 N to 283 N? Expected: -0.001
